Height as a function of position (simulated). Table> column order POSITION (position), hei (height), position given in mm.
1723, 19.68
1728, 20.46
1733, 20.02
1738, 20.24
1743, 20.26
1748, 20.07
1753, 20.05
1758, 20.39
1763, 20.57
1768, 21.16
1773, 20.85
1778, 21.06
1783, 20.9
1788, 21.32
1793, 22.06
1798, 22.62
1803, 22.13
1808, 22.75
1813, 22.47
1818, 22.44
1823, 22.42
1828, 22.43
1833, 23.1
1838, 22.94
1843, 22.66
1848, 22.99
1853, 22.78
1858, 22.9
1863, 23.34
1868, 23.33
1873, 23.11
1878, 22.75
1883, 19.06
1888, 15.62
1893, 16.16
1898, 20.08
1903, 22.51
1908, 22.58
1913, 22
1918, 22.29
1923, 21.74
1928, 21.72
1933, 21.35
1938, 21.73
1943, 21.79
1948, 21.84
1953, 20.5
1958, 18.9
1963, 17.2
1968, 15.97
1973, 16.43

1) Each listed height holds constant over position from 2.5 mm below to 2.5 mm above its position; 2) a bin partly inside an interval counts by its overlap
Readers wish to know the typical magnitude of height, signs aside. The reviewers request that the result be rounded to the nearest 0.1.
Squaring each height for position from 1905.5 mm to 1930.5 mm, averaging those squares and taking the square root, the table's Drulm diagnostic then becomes 22.1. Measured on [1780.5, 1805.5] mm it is 21.8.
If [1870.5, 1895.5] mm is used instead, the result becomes 19.6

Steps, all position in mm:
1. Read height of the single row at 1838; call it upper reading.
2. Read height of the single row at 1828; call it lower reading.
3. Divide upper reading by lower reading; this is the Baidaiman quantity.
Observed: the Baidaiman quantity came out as 1.02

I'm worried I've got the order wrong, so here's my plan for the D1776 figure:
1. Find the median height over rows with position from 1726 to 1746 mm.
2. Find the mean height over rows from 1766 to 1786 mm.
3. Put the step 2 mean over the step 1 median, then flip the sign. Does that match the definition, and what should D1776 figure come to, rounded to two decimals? -1.04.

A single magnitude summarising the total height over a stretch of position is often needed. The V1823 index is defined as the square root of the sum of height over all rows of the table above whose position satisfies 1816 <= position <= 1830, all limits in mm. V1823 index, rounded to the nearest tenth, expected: 8.2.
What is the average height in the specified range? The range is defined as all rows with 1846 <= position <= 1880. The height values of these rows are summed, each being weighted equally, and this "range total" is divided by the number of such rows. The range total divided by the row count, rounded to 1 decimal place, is 23.0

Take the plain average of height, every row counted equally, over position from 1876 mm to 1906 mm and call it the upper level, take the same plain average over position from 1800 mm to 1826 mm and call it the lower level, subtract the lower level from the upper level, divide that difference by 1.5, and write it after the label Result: -2.1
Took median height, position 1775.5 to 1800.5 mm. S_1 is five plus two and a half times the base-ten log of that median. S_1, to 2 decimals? 8.32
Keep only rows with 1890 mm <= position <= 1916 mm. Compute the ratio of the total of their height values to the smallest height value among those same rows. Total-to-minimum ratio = 6.4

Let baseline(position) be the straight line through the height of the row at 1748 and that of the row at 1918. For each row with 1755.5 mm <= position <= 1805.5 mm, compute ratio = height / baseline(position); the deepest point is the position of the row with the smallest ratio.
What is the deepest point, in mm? 1758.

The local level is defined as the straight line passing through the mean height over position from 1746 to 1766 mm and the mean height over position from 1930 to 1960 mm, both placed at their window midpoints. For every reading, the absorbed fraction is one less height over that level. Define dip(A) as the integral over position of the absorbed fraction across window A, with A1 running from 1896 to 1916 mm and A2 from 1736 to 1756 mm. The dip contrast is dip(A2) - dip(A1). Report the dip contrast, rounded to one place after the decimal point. 1.0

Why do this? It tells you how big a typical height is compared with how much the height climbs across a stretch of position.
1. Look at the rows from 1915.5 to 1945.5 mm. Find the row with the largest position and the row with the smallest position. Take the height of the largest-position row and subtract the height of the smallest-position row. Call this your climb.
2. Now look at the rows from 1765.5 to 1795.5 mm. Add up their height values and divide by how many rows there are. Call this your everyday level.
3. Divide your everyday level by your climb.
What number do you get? -42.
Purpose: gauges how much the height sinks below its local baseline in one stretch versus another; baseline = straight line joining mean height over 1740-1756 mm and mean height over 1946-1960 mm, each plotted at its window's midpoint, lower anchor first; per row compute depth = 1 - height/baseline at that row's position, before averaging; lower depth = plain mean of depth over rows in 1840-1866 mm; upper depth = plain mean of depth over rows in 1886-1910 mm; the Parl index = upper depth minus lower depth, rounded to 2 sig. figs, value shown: 0.18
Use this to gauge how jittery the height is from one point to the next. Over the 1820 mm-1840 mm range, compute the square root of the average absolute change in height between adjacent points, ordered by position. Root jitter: 0.5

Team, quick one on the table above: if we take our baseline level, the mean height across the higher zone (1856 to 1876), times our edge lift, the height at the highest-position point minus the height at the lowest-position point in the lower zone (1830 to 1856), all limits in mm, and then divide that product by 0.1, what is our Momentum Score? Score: -74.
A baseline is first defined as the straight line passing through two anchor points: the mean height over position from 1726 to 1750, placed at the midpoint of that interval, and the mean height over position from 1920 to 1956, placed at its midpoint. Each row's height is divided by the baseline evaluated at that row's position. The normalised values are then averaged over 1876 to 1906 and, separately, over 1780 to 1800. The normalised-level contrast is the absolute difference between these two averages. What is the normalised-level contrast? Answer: 0.14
